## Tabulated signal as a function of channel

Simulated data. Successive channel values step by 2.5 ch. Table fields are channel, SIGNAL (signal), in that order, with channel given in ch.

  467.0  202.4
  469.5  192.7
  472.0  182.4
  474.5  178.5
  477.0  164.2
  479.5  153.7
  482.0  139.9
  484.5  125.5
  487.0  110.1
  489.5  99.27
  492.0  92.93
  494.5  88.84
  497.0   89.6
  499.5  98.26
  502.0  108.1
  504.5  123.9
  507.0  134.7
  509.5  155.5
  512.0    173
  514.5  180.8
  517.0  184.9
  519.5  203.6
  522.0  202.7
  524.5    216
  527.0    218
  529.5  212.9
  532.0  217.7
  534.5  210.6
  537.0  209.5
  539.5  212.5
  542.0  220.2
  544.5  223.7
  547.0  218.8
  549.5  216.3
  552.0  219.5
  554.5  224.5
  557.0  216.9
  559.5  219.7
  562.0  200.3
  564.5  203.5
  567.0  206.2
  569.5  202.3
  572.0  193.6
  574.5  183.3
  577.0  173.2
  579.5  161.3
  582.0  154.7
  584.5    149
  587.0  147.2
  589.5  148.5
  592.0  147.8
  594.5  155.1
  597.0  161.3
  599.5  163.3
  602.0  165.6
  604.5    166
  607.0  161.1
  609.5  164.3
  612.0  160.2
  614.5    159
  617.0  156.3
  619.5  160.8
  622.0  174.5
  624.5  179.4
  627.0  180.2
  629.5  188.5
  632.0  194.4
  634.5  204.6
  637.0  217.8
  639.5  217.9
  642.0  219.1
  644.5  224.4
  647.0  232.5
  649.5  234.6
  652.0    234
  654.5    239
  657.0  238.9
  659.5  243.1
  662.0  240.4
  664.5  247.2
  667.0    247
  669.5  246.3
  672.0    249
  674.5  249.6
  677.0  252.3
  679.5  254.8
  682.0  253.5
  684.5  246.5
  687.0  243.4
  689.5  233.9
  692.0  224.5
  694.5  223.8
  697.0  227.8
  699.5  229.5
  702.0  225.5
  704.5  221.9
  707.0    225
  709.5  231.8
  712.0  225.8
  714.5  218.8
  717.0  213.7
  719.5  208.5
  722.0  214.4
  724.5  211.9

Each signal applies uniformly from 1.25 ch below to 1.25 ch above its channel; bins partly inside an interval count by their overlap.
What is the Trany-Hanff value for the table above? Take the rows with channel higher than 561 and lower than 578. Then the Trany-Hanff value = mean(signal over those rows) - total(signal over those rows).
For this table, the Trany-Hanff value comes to -1168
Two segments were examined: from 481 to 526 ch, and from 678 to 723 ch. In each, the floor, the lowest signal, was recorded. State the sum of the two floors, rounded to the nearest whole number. 297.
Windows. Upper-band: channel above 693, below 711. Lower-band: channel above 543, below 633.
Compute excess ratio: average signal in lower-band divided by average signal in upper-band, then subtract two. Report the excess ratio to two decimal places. -1.20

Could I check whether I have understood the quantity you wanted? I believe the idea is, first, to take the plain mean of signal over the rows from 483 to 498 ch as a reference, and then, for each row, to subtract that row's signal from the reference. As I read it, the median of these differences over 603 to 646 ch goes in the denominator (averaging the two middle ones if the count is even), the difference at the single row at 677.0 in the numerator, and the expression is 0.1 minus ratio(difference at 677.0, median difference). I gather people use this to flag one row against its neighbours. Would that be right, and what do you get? -1.8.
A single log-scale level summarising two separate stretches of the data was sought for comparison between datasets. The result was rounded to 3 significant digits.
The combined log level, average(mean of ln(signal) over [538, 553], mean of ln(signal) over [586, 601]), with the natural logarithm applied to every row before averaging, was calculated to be 5.21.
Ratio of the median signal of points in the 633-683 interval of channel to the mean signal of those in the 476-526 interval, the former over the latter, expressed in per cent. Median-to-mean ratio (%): 168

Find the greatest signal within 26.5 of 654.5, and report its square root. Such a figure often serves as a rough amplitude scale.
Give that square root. 16.0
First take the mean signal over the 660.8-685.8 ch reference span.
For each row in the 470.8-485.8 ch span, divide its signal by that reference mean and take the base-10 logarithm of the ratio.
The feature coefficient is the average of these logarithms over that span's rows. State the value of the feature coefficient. -0.20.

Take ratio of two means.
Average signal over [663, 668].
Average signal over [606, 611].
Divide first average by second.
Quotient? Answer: 1.52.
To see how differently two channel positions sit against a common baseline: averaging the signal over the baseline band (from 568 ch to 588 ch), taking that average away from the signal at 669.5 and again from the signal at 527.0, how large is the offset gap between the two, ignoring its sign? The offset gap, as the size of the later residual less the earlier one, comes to 28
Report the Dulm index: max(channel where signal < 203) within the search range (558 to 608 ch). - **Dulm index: 607.0 ch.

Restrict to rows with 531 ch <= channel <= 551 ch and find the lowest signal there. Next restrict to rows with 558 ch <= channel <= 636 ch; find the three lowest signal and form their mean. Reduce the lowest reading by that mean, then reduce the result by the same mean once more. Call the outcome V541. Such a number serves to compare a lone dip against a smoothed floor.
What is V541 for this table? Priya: -86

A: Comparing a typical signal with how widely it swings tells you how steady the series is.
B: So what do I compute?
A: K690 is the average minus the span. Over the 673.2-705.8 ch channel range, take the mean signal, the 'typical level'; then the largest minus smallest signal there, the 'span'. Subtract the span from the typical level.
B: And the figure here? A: 205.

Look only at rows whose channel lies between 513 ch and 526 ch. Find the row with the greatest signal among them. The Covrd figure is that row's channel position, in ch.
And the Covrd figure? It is 524.5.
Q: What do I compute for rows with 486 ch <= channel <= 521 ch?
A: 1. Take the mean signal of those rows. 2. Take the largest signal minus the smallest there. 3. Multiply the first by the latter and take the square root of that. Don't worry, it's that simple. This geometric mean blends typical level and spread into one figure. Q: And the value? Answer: 123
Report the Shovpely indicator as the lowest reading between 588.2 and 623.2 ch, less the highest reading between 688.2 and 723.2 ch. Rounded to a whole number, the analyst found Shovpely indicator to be -86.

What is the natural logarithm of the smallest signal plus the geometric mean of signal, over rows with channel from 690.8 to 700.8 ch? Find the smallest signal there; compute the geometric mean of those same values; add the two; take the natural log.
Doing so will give 6.11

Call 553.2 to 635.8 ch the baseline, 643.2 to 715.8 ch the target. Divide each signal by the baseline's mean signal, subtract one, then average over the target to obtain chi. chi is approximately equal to 0.3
